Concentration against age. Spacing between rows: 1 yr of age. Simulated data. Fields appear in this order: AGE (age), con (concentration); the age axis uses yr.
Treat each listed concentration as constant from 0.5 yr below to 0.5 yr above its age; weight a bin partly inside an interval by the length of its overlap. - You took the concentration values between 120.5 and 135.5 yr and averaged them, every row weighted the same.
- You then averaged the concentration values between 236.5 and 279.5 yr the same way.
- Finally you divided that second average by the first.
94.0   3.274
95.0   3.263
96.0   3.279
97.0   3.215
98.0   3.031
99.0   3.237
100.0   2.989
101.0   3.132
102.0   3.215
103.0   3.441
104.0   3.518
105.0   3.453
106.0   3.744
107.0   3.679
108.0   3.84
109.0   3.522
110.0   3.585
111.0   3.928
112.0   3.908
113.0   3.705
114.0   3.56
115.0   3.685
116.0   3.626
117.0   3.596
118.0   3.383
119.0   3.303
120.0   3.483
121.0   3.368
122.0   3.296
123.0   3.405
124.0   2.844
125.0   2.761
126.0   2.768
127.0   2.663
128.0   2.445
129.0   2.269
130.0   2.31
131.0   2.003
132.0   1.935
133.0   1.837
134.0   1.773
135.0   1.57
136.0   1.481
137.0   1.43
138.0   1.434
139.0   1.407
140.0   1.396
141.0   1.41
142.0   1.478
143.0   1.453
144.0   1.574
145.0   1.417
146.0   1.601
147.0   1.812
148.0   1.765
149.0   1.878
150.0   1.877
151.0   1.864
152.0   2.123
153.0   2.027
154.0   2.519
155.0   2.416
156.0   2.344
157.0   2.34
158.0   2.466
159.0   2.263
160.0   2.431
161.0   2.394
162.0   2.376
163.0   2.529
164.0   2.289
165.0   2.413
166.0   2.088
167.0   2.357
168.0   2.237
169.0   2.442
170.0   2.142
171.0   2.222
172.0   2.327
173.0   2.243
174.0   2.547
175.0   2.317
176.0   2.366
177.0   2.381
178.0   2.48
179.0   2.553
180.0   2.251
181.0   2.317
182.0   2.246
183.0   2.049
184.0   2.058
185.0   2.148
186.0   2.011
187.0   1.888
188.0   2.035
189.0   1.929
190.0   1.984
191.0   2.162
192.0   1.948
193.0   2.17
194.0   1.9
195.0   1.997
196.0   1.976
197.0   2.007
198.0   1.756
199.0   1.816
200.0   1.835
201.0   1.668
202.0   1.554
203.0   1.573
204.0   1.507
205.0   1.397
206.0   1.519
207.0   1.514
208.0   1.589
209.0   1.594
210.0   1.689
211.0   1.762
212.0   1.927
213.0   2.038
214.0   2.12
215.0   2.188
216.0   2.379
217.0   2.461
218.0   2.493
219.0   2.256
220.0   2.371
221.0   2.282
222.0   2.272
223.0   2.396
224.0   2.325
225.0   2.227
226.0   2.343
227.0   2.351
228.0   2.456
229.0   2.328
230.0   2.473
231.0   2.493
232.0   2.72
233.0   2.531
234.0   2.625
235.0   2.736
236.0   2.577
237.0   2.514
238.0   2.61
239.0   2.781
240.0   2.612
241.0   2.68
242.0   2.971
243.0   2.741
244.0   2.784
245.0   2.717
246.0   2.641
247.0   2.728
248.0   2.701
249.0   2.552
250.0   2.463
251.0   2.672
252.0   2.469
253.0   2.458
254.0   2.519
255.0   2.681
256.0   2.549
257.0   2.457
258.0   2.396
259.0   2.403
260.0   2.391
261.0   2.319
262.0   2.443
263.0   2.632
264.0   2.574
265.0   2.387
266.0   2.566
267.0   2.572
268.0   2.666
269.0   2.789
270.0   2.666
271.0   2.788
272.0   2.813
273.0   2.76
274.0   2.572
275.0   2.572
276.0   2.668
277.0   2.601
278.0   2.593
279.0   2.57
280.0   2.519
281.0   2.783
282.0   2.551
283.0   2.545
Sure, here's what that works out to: 1.0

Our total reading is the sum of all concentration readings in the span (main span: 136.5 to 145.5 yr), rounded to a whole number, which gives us 13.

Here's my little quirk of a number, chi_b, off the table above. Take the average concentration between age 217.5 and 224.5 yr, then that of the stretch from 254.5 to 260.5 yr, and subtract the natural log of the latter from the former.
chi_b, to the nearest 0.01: 1.43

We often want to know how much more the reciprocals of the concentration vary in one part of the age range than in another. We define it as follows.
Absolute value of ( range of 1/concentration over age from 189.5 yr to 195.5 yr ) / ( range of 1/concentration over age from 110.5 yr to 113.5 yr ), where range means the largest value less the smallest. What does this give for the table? 4.3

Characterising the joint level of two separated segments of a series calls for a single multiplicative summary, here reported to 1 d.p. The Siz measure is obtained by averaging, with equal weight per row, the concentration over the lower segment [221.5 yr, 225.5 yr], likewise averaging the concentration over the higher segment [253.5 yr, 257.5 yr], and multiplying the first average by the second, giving 5.9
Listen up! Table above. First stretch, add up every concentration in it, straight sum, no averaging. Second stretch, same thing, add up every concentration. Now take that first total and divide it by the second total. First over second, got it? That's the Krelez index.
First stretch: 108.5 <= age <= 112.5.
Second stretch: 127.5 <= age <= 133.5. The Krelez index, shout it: 1.17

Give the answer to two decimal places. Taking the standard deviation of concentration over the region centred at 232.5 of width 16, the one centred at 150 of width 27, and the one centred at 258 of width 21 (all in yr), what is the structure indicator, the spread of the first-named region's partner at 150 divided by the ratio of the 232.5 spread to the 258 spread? 0.30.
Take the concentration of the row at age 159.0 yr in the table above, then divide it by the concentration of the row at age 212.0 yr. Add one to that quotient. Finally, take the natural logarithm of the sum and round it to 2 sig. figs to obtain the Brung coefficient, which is 0.78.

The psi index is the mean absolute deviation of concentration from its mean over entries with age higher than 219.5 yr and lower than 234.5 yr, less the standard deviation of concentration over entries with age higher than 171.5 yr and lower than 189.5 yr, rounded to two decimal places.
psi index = -0.09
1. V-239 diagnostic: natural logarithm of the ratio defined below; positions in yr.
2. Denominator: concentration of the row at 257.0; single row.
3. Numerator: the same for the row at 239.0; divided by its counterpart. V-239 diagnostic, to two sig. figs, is 0.12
